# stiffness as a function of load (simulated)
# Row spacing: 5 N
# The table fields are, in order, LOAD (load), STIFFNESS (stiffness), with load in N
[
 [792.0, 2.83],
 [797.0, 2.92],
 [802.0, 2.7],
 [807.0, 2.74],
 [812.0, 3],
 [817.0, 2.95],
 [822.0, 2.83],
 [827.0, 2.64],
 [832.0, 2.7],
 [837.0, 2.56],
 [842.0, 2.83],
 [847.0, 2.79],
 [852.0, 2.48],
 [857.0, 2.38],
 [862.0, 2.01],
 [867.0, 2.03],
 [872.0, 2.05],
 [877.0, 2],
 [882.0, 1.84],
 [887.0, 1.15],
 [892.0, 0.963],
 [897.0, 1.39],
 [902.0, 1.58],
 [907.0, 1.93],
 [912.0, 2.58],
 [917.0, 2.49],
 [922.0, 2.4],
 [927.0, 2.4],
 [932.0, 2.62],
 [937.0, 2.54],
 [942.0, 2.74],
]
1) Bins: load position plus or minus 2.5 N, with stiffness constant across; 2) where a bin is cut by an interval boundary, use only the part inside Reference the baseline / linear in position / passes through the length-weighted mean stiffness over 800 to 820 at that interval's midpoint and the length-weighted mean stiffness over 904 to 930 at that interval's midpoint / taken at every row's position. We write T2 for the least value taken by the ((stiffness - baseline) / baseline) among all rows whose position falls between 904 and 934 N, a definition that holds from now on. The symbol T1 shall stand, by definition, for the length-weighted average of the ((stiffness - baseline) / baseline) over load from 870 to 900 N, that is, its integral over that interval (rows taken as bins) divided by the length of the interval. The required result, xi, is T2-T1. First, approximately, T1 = -0.38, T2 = -0.19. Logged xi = 0.18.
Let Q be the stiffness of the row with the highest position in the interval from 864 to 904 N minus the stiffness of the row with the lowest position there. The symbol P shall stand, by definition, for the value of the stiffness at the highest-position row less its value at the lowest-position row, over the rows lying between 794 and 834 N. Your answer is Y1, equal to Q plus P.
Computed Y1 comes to -0.7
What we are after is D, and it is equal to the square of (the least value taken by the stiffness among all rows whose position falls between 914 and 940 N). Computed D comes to 5.8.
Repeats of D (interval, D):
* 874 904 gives 0.9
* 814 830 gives 7.0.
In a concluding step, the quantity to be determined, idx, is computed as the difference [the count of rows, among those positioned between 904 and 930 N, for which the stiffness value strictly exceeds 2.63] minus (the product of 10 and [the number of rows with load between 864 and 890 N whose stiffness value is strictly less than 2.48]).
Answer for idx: -50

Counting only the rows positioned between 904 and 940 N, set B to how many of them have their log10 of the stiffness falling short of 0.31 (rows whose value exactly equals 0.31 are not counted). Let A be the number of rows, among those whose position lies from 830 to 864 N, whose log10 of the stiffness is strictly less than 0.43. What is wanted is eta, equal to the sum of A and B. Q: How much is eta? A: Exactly 5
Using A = 4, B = 1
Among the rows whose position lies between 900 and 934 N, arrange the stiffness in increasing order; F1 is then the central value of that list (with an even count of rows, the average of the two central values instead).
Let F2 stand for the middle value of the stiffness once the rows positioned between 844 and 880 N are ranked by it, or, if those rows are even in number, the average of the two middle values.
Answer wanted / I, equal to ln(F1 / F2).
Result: 0.2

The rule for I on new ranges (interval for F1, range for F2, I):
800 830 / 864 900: 0.4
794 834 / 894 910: 0.6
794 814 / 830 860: 0.1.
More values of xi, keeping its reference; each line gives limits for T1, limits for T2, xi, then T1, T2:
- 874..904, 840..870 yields 0.17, -0.40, -0.23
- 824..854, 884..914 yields -0.59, -0.02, -0.61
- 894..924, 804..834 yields 0.10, -0.14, -0.05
